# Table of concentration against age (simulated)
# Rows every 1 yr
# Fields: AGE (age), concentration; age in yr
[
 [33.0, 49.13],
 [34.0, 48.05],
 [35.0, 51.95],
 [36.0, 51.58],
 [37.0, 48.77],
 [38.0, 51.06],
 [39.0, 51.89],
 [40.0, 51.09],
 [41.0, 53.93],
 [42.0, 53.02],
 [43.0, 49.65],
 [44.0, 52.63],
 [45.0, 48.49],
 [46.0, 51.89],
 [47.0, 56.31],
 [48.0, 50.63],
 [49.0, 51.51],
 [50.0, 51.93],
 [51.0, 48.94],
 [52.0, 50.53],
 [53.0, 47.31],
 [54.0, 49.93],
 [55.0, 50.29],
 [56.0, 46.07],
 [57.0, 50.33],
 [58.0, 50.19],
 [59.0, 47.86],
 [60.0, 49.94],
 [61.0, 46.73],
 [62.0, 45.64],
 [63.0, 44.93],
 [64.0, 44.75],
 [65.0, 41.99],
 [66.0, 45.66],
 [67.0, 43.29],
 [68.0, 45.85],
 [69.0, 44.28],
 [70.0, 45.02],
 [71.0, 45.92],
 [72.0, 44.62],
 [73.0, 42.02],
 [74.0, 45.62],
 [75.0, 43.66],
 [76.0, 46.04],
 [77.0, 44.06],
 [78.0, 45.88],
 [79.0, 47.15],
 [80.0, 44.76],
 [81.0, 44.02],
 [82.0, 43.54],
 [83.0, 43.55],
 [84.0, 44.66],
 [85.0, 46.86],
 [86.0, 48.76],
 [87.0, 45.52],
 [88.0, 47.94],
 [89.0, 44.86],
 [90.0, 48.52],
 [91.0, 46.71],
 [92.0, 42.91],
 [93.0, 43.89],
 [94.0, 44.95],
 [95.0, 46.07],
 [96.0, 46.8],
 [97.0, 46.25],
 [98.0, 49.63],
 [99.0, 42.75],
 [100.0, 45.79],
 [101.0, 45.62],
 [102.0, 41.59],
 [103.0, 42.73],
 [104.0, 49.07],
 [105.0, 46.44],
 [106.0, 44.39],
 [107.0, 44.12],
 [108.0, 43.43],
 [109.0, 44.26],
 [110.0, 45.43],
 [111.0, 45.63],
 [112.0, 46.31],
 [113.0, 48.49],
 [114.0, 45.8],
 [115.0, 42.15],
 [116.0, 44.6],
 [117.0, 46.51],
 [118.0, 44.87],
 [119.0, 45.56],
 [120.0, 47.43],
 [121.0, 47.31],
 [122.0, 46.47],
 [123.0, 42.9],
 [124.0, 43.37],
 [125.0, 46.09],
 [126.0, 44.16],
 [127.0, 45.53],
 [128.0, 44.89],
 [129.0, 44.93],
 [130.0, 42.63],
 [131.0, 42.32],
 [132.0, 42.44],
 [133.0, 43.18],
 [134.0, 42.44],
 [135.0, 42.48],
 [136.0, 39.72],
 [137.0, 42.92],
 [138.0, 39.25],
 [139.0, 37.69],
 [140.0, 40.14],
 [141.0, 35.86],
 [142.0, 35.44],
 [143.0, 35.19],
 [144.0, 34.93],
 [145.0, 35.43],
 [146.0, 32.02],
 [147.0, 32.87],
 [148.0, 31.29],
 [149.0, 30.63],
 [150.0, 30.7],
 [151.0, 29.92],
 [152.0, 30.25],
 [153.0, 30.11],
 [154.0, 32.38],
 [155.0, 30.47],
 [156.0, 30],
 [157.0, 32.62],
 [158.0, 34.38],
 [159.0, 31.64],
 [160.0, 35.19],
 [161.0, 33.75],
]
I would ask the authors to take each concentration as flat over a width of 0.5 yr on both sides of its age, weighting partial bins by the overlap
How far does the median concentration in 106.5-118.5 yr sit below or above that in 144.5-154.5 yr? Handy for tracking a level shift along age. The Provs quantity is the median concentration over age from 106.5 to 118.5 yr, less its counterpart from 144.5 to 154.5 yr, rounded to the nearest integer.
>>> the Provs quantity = 14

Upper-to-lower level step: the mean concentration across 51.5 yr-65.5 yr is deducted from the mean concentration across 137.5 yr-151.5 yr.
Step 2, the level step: -13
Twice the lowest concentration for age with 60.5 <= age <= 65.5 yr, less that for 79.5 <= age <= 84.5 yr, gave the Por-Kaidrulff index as 40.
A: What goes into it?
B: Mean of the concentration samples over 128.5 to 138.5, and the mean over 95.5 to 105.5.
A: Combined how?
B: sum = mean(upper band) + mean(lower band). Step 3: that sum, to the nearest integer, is 88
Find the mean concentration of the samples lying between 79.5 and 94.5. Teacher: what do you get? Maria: 45.4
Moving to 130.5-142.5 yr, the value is 40.3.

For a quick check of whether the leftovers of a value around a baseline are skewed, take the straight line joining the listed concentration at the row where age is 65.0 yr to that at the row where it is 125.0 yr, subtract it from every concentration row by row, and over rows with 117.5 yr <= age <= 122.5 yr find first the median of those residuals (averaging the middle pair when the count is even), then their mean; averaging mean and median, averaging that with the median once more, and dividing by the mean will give 1.0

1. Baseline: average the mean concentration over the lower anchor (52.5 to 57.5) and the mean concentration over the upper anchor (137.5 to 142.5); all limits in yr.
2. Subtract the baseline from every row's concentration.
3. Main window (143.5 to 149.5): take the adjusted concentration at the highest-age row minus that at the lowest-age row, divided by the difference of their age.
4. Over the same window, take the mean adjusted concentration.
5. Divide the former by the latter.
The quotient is 0.08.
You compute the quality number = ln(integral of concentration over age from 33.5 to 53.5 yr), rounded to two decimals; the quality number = 6.93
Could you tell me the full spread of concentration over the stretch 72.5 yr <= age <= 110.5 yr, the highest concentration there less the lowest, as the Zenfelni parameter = 8.0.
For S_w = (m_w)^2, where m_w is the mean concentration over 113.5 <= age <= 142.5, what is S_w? 1855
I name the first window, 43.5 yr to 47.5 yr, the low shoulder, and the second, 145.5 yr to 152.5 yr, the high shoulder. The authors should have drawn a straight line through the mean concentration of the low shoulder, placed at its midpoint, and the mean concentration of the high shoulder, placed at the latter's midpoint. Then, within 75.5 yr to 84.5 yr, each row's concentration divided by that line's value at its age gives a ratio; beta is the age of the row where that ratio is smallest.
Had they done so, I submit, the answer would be 77.0 yr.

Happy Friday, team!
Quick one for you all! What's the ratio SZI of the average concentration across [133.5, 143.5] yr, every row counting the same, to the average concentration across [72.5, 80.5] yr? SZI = 0.87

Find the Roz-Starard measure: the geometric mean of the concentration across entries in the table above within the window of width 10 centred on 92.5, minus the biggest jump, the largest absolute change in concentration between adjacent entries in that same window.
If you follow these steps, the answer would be 42.1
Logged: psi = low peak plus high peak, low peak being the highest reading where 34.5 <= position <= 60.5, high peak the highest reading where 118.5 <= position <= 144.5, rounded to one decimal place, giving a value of 103.7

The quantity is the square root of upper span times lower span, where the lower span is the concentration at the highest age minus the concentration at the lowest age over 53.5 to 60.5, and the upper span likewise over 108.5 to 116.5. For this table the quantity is 0.1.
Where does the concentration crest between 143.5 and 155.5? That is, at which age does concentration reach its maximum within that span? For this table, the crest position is 145.0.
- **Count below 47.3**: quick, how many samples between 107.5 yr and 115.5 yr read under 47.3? 7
